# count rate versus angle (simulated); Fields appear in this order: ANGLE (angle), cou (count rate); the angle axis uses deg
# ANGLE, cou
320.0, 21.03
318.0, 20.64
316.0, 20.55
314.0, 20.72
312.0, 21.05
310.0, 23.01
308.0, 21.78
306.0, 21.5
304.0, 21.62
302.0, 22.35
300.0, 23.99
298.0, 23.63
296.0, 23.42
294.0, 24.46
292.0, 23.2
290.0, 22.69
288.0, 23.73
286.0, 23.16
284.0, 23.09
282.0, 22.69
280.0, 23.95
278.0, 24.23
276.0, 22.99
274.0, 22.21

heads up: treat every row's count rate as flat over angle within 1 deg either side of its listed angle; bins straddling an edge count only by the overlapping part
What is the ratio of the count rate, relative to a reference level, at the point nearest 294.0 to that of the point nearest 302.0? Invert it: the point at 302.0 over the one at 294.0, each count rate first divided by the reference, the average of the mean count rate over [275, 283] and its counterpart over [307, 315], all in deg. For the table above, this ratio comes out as 0.91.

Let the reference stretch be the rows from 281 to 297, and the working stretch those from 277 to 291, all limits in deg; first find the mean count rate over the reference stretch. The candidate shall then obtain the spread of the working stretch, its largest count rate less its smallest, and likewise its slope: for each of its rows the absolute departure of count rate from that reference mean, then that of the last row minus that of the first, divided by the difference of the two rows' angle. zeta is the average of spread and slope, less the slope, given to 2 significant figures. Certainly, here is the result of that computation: 0.78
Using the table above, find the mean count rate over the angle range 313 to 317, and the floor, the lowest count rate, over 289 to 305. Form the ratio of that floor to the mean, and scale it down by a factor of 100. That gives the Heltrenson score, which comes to 0.0105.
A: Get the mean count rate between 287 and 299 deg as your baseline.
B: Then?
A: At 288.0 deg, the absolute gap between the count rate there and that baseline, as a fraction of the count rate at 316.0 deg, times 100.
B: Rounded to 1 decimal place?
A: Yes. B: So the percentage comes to 1.0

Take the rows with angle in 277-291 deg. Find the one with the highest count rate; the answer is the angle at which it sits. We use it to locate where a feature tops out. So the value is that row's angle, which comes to 278.0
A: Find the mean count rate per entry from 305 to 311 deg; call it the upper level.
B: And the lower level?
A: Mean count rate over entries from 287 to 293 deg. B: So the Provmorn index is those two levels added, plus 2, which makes 47.3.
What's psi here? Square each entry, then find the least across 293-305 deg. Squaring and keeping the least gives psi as 467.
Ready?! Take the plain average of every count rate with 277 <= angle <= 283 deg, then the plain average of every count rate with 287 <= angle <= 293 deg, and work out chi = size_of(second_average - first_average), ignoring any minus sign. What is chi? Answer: 0.4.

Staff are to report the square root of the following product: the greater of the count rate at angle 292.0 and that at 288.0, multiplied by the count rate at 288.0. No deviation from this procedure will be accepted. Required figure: 23.7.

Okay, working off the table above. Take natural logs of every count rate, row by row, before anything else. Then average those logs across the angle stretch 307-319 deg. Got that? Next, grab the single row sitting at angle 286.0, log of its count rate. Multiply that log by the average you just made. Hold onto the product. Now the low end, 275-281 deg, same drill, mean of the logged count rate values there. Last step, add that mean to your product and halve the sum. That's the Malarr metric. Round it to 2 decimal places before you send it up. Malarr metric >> 6.39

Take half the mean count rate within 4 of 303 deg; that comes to 11.2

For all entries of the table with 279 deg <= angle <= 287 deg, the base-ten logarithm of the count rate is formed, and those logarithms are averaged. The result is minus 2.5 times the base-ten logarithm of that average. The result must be -0.338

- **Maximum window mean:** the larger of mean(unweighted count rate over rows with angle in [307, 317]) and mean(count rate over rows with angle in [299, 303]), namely 23.2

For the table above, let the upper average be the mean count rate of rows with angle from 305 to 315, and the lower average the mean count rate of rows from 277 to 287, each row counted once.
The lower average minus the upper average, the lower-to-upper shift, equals 1.81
